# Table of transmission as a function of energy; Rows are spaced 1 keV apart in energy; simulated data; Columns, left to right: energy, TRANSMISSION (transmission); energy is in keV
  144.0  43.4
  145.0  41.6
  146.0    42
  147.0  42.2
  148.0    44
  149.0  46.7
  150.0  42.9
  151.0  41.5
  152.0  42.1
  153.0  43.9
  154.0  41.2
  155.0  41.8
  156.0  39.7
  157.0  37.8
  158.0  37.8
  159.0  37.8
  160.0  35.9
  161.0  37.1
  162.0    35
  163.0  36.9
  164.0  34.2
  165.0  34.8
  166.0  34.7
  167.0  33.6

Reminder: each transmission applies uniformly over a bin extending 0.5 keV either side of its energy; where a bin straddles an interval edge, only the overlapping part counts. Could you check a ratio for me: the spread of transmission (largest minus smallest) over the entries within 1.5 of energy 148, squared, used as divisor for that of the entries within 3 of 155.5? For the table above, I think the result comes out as 0.30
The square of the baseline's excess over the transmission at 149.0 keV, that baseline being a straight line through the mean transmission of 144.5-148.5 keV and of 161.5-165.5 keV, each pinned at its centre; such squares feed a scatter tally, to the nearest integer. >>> 28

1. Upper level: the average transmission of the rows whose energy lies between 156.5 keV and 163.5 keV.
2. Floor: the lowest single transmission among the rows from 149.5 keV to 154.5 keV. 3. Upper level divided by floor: 0.896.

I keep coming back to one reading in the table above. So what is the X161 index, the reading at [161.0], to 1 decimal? 37.1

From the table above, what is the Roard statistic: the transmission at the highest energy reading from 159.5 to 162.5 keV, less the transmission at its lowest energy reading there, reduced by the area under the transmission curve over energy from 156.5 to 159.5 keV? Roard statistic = -114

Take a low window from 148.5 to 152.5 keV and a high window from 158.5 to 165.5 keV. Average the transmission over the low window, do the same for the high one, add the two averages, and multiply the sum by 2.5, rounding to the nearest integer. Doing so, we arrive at 198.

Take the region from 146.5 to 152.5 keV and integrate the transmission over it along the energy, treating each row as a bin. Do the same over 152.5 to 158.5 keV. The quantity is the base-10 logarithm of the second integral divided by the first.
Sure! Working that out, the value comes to 0.0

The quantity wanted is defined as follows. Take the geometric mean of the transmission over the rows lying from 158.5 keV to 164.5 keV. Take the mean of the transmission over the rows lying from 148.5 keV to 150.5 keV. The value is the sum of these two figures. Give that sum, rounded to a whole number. 81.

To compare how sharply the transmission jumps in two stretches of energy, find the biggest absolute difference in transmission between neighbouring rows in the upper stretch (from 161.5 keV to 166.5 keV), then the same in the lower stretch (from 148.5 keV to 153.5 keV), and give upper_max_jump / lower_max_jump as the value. 0.71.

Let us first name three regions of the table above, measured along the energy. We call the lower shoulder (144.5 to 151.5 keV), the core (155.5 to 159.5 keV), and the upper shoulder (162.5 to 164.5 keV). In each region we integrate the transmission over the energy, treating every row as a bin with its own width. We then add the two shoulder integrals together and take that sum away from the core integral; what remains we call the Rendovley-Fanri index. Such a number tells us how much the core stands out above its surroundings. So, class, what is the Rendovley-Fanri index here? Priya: -219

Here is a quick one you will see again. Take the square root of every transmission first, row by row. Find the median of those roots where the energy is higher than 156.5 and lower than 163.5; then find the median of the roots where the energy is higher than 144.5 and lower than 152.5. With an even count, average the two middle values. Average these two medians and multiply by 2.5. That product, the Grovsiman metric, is 15.7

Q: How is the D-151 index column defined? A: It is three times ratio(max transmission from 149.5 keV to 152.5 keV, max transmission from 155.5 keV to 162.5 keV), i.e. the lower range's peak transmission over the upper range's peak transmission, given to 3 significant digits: 3.24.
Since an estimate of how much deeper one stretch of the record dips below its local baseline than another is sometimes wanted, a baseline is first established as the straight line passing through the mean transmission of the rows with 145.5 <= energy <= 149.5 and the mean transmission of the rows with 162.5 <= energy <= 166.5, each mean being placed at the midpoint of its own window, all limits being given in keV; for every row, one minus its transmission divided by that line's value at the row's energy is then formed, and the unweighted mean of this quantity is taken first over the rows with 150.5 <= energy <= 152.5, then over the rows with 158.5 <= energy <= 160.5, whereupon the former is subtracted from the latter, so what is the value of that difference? 0.024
